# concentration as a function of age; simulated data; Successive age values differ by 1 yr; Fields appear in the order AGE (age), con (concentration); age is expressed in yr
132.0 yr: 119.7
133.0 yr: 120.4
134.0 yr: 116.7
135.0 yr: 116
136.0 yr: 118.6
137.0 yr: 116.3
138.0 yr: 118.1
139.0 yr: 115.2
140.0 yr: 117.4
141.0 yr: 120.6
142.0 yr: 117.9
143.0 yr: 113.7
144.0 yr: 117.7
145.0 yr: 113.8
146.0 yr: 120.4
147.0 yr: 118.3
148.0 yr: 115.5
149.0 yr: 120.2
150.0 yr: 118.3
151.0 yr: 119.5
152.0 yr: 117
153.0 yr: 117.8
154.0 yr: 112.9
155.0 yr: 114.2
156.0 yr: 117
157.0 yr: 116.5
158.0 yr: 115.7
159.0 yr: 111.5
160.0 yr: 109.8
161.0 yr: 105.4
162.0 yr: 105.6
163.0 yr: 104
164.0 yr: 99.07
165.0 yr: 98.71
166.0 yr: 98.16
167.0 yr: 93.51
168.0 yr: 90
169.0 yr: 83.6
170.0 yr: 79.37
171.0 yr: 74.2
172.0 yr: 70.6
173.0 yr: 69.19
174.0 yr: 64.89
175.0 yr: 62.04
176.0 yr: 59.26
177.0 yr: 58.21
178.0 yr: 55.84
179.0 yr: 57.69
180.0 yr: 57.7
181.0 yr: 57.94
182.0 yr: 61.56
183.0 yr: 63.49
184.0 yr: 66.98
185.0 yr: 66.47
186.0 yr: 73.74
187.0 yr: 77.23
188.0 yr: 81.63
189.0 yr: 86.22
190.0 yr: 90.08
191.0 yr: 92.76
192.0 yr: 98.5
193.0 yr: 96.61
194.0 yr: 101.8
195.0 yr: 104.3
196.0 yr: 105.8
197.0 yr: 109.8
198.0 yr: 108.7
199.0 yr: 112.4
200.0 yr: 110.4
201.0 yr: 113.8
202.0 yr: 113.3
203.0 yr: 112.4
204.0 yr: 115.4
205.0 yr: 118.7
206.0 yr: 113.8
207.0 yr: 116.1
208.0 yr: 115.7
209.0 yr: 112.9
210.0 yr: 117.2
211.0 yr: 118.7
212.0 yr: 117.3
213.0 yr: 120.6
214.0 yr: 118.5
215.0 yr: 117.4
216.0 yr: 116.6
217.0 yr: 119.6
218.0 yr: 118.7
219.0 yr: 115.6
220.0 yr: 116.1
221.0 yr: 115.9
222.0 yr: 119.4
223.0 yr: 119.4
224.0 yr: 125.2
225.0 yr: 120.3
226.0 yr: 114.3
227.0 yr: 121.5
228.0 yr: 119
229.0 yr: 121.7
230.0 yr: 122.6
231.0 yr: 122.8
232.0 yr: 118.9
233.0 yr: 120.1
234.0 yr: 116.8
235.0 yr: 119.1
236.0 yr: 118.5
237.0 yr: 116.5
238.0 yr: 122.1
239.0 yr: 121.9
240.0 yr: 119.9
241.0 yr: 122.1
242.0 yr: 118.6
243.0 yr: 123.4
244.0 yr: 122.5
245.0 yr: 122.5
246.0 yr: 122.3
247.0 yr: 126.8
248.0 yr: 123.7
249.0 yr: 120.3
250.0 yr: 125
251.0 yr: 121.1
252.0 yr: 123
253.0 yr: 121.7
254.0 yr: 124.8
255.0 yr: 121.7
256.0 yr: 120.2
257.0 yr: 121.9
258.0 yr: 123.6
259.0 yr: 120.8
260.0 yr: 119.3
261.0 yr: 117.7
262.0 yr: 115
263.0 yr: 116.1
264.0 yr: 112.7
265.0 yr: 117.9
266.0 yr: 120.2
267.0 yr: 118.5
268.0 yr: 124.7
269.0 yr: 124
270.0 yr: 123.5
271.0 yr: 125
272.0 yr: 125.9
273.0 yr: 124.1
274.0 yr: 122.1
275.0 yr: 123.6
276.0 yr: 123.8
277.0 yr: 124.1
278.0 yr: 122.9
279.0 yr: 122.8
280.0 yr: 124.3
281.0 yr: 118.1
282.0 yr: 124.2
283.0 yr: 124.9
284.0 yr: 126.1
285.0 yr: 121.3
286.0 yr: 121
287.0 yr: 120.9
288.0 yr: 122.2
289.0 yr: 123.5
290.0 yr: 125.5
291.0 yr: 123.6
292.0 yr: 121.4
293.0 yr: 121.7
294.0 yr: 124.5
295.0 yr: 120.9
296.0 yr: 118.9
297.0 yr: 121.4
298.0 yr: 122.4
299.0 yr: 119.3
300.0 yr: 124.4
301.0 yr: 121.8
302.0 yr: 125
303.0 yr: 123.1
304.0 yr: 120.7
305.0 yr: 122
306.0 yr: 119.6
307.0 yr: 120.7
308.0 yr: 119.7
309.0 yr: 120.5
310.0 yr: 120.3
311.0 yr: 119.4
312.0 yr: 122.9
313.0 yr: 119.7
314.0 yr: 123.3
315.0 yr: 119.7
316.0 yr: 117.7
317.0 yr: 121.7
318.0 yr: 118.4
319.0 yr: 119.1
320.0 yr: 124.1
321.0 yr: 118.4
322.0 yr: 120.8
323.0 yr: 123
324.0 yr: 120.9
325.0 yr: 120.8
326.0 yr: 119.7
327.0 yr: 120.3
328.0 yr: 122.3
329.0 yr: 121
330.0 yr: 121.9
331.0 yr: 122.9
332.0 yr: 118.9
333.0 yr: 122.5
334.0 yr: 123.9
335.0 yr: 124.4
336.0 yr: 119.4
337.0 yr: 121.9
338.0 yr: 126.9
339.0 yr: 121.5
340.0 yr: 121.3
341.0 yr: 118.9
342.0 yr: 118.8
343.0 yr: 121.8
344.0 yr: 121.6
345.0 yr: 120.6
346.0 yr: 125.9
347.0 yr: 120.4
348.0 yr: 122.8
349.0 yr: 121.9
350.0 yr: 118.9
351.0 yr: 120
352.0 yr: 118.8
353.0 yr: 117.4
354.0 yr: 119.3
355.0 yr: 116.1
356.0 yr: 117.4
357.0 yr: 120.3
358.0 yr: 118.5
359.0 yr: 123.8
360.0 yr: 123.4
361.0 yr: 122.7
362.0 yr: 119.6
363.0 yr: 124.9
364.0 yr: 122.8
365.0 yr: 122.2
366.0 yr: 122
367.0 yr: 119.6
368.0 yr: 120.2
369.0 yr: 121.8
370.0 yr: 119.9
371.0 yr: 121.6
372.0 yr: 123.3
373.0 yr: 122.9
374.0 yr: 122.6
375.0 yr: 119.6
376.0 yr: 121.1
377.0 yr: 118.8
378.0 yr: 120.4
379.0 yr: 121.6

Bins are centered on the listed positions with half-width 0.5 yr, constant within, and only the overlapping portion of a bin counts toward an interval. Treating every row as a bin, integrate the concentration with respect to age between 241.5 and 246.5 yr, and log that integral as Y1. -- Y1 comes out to 609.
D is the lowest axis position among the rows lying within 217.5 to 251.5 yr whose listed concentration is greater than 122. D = 224.0 yr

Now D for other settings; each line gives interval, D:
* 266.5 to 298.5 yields 268.0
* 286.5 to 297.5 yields 288.0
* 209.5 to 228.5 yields 224.0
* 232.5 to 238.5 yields 238.0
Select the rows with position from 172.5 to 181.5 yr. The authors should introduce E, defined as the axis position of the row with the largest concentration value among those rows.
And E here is 173.0 yr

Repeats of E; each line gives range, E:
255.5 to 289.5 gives 284.0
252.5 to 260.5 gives 254.0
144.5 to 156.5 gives 146.0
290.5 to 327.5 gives 302.0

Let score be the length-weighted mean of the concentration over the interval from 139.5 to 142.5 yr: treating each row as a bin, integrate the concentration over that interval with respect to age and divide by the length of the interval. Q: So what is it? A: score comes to 119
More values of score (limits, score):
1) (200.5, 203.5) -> 113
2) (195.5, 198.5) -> 108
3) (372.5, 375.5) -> 122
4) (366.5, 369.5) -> 121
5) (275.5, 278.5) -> 124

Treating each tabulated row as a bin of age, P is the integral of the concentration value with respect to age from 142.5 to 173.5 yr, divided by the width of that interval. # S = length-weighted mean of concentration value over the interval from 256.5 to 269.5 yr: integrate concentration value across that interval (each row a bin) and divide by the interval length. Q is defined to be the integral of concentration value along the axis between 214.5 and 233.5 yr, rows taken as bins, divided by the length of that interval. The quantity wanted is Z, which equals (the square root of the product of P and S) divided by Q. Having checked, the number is 0.94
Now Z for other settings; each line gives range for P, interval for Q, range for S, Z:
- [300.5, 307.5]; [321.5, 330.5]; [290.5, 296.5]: 1.01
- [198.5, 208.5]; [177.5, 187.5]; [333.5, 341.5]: 1.85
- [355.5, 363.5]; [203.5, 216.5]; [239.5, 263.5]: 1.04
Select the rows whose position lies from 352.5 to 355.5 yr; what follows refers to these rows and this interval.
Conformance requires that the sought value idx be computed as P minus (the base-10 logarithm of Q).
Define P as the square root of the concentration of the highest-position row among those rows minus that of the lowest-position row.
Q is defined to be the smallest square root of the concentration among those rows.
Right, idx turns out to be -1.09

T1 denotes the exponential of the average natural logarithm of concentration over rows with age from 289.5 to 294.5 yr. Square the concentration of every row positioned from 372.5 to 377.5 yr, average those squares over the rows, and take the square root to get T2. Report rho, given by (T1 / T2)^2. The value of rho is 1.04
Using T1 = 123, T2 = 121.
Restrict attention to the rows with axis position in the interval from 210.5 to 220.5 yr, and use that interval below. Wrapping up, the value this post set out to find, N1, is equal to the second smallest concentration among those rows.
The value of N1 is 116.1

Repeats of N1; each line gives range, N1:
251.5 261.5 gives 119.3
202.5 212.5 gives 112.9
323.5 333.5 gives 119.7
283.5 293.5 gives 121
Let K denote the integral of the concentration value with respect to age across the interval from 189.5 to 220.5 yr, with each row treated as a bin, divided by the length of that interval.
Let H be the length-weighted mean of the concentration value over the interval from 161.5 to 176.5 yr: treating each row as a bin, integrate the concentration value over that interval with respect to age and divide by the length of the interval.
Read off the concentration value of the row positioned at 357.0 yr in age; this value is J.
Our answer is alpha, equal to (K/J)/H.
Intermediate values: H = 83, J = 120.3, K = 112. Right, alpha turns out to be 0.0111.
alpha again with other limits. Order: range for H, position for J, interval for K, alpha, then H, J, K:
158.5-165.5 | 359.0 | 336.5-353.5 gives 0.0093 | 105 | 123.8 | 121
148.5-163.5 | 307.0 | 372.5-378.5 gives 0.0088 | 114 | 120.7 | 121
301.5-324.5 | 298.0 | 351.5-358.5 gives 0.0080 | 121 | 122.4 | 118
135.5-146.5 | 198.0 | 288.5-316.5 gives 0.0095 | 117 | 108.7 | 122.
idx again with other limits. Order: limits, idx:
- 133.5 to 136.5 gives -0.94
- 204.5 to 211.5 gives -1.03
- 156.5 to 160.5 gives -1.34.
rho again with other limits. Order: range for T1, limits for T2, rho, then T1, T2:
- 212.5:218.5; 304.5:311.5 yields 0.97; 119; 120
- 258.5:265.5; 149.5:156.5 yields 1.01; 117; 117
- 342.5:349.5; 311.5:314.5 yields 1.00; 122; 122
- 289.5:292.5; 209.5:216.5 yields 1.09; 123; 118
